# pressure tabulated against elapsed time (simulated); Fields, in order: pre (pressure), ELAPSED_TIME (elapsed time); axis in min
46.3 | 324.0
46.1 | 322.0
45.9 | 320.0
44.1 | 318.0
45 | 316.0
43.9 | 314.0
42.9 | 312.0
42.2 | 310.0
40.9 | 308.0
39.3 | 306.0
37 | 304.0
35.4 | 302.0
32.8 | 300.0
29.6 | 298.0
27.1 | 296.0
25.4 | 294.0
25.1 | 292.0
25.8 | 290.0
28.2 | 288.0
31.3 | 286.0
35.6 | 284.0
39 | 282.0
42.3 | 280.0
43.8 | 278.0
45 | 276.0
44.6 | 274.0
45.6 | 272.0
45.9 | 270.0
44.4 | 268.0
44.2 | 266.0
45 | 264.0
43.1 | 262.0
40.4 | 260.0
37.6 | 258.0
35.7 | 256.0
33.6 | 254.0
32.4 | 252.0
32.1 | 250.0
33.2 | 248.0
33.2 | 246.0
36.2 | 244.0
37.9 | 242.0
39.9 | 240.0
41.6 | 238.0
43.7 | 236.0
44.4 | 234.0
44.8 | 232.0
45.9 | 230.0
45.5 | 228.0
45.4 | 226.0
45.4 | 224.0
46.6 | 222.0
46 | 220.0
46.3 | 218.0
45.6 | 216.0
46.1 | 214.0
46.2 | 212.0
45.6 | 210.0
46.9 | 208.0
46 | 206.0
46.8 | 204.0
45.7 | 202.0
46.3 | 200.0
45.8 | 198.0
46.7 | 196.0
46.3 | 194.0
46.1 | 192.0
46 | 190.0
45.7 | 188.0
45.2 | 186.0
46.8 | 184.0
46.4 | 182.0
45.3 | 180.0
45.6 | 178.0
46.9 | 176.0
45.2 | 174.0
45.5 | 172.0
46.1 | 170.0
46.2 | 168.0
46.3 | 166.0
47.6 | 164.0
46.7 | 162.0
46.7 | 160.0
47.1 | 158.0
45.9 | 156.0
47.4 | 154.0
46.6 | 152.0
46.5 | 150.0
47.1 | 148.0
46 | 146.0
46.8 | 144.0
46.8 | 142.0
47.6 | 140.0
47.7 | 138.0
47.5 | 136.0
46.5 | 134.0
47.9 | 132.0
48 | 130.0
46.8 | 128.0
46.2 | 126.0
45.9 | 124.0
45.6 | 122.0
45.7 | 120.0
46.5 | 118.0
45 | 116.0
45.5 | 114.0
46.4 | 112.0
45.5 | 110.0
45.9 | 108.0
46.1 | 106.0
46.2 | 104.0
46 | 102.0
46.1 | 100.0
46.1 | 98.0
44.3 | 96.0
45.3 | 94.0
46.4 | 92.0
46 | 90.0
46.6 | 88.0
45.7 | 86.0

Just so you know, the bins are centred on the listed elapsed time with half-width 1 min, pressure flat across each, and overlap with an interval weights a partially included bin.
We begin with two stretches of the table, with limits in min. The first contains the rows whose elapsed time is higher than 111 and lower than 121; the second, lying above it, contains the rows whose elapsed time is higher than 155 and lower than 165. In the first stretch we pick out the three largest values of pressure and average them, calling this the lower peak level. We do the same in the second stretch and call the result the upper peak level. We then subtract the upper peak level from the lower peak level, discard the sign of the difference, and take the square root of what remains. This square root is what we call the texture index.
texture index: 0.97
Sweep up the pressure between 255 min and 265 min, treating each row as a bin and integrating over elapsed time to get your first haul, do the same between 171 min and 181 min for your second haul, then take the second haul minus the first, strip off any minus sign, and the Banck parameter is 53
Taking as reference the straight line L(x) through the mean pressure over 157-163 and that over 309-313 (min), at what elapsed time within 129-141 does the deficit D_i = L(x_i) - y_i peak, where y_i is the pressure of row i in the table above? 134.0 min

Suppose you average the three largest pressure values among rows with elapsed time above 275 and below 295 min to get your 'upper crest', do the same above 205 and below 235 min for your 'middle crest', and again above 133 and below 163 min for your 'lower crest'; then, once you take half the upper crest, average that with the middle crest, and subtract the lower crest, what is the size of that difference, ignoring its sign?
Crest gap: 13.4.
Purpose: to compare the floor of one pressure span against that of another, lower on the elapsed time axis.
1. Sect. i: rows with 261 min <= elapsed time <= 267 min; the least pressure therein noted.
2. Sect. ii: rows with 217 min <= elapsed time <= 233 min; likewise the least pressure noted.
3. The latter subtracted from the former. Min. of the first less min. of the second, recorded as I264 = -1.7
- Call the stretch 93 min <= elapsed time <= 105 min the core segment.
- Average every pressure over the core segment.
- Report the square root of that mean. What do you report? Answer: 6.8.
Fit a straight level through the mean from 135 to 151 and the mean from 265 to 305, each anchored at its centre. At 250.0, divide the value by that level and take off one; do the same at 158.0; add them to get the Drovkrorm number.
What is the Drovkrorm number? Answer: -0.15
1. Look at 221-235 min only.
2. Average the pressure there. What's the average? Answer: 45.4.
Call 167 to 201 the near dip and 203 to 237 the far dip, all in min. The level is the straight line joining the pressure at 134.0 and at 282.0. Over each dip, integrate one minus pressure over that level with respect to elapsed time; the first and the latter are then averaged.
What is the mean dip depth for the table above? -2.2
